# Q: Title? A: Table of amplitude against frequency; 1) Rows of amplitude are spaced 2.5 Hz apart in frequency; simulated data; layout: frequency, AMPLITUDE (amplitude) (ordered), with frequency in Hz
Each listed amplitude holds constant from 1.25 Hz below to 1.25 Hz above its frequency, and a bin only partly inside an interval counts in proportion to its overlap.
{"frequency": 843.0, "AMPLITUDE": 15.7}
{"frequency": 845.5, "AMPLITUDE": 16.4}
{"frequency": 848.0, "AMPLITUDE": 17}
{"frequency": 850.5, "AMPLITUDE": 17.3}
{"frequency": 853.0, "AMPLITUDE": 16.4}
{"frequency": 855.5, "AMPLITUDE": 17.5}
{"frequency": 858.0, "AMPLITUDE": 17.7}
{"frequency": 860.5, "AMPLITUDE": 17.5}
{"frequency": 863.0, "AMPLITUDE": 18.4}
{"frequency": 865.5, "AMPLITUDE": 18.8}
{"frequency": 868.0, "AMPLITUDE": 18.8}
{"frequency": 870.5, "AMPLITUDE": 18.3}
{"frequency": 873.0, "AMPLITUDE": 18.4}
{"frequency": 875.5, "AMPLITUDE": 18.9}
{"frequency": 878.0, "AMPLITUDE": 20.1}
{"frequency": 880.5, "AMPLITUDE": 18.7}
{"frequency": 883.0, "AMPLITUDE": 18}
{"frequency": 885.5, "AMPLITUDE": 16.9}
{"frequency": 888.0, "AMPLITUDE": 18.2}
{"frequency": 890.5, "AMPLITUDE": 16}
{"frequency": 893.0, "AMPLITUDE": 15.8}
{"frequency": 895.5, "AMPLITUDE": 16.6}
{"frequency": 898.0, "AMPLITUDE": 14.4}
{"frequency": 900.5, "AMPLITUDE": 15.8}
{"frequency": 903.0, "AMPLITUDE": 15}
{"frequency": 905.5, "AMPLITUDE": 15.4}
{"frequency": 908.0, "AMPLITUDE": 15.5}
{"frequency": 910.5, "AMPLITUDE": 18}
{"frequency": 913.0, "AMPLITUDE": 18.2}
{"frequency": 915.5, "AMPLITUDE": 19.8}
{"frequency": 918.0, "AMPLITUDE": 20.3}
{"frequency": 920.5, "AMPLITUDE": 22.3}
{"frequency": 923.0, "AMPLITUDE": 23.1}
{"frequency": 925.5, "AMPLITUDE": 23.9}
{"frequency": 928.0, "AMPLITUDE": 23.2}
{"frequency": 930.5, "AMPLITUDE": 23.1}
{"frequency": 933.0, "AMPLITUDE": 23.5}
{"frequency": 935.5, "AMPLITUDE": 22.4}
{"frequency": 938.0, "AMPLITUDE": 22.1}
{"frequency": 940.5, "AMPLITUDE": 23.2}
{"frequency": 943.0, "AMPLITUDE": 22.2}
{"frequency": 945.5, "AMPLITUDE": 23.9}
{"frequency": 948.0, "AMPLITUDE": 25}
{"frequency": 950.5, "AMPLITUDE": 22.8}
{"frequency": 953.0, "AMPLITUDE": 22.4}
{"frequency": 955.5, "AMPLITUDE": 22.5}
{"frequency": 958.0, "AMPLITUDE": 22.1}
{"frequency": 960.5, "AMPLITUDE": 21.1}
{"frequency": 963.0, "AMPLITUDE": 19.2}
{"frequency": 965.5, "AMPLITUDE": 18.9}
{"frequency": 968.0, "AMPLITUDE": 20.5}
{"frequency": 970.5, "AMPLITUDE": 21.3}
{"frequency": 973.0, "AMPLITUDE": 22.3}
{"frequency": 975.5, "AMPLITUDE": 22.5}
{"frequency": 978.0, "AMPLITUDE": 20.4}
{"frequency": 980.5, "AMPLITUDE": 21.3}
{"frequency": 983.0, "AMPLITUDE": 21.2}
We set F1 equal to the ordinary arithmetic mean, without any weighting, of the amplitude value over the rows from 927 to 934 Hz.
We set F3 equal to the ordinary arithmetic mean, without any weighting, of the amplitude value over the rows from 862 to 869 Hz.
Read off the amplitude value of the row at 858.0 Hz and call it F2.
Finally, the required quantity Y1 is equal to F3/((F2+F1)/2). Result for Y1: 0.9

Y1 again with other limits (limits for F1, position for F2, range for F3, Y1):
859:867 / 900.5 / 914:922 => 1.2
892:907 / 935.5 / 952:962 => 1.2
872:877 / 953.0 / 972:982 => 1.1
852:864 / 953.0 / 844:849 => 0.8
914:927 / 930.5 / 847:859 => 0.8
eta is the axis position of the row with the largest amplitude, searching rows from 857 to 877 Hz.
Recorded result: 875.5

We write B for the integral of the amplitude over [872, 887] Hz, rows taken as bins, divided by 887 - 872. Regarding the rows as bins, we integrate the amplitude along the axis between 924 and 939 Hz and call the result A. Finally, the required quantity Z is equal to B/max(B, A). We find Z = 0.053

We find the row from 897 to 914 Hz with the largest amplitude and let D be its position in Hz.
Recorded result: 913.0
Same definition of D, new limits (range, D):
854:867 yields 865.5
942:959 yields 948.0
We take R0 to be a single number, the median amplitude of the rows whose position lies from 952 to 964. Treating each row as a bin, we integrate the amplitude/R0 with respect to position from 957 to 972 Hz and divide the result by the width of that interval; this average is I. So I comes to 0.93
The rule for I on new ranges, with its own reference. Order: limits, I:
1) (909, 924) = 0.91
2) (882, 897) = 0.76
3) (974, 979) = 0.97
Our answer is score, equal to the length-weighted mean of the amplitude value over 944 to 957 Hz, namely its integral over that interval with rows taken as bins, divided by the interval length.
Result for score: 23.3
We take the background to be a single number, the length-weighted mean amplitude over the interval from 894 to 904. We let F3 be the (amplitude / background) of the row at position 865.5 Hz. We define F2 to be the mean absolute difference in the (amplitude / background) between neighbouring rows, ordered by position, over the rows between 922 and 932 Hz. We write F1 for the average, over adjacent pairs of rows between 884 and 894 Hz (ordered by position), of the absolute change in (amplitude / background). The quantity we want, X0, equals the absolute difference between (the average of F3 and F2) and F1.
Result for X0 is 0.55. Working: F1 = 0.08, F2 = 0.03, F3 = 1.215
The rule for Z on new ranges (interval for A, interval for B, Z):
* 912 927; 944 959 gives 0.072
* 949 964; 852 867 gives 0.054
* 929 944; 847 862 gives 0.051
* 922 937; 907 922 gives 0.055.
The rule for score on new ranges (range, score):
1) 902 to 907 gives 15.2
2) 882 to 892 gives 17.2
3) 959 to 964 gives 20.3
